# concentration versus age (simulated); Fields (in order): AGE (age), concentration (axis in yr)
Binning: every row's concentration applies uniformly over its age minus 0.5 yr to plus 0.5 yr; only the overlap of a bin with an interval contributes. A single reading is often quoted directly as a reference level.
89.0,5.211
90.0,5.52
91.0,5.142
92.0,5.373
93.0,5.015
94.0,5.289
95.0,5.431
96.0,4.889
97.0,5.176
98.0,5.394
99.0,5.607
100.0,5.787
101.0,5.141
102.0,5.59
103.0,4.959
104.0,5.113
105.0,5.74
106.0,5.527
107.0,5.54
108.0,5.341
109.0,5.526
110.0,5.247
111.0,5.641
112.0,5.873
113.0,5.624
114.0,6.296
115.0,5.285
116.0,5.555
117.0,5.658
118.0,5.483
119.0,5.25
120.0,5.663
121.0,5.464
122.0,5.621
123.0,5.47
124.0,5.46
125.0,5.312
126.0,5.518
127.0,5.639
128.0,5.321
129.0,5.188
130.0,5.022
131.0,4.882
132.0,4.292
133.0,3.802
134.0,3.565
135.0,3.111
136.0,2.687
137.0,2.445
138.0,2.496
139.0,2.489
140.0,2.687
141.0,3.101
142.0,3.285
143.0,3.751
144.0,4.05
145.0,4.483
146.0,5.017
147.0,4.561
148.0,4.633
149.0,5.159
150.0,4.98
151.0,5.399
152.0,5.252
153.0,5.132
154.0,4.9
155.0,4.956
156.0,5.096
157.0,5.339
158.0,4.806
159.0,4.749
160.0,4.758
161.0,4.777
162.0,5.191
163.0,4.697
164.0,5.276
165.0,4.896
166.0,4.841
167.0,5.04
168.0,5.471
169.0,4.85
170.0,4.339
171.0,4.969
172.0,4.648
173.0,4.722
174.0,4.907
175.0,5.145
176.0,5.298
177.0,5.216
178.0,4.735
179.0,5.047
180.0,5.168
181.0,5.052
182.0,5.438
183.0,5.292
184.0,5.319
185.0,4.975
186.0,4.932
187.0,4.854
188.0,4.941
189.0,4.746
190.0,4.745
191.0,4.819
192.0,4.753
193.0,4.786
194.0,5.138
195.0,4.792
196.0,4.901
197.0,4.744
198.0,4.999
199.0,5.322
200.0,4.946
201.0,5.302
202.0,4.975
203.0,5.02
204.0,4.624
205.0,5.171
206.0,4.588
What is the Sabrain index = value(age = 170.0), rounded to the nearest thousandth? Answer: 4.339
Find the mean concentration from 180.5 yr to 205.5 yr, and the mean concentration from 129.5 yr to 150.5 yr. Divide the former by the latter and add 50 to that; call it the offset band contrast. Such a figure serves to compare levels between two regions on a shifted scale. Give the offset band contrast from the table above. 51.3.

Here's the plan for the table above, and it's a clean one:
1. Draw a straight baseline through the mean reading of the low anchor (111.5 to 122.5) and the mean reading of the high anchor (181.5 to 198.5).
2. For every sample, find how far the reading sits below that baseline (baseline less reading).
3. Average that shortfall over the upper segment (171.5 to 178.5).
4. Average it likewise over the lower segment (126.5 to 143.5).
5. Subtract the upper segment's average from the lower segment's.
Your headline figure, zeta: 1.6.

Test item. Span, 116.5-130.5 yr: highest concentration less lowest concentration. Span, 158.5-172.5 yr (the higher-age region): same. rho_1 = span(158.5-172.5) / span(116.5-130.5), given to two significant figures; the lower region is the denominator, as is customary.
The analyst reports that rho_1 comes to 1.8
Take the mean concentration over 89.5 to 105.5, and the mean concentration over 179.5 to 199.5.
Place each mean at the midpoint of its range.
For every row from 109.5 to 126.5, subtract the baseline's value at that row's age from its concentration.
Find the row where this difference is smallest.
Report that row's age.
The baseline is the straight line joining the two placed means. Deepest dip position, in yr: 110.0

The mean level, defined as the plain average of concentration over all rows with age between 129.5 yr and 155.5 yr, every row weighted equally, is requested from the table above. 4.1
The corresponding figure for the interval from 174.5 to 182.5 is 5.1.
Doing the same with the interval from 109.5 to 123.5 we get 5.6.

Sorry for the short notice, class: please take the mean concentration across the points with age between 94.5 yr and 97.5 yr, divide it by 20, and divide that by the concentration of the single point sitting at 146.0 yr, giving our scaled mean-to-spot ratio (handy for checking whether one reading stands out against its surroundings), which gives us 0.051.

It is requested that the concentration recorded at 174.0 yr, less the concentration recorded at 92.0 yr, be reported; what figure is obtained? -0.5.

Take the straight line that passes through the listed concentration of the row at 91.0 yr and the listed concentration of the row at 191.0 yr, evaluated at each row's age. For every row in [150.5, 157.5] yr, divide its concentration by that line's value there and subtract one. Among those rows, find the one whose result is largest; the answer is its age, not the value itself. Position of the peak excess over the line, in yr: 151.0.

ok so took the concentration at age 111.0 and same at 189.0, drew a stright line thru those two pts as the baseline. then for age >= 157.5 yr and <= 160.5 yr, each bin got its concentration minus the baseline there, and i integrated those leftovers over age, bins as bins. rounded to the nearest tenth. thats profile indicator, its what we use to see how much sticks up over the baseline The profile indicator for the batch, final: -1.0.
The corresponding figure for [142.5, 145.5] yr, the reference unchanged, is -3.5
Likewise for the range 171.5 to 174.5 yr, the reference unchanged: -0.5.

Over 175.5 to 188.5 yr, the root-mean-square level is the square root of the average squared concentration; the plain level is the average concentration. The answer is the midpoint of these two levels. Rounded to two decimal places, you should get 5.10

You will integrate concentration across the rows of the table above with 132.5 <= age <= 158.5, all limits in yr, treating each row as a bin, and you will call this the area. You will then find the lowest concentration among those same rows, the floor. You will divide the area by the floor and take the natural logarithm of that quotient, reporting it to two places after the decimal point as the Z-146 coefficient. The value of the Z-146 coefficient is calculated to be 3.78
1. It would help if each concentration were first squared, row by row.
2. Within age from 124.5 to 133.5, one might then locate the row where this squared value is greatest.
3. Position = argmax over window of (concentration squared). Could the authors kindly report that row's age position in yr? 127.0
